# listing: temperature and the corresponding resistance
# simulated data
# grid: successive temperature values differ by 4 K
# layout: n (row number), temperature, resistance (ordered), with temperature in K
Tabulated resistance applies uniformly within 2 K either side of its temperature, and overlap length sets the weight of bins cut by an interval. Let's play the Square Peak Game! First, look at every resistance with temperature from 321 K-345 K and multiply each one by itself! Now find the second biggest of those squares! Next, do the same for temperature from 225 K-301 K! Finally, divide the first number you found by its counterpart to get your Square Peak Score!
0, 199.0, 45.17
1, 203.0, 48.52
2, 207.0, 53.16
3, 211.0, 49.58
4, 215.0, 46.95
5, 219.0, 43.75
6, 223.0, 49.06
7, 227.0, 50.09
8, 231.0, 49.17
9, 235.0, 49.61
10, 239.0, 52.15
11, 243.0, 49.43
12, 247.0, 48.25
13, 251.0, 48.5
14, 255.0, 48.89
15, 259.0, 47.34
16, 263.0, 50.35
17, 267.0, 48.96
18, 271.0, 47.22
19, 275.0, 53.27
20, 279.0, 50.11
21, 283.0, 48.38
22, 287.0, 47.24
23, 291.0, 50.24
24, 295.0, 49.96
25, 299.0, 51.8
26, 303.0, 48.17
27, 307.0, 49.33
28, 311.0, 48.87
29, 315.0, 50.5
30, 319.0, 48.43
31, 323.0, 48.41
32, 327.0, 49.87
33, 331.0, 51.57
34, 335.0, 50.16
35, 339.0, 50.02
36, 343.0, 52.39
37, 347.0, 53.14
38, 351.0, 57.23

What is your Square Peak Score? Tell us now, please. 0.98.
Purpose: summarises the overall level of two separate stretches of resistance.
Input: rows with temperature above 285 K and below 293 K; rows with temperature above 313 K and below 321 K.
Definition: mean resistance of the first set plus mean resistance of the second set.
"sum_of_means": 98.2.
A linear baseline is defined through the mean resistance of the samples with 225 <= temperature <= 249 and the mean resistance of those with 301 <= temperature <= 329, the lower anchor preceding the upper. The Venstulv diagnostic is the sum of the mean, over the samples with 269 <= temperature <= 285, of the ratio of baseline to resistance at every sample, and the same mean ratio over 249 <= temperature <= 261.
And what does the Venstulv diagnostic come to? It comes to 2.02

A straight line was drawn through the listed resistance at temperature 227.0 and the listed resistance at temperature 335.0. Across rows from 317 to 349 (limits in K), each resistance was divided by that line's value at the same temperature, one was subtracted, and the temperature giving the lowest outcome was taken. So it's 323.0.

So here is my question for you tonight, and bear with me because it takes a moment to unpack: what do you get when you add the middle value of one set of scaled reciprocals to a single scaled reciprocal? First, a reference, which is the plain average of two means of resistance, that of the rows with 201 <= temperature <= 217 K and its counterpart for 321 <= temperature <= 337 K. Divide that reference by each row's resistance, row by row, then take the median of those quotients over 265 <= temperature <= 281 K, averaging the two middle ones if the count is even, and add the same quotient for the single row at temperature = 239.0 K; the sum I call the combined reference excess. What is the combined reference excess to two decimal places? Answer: 1.96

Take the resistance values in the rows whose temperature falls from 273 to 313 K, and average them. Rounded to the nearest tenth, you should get 49.7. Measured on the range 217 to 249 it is 48.9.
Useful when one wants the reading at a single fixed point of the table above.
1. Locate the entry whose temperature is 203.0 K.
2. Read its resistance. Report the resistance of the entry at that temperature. 48.52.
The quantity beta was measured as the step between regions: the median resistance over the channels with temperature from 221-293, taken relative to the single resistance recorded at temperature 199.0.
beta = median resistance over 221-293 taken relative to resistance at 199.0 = 4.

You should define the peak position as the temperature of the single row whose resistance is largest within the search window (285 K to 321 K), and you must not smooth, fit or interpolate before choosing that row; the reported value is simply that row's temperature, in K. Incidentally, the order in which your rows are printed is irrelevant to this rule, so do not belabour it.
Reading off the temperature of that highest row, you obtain 299.0 K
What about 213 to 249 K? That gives 239.0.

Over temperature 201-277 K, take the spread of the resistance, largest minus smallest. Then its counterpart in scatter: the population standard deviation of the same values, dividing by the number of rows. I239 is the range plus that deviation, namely 11.7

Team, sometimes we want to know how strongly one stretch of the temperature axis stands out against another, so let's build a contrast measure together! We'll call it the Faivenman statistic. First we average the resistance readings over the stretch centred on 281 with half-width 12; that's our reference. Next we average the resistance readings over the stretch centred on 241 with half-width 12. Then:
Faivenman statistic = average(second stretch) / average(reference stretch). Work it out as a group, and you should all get 1.00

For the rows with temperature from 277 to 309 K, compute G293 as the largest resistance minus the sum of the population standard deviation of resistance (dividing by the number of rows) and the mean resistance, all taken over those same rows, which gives 1.05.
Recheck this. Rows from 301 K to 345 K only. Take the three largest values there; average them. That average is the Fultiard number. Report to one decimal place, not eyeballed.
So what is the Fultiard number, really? 51.5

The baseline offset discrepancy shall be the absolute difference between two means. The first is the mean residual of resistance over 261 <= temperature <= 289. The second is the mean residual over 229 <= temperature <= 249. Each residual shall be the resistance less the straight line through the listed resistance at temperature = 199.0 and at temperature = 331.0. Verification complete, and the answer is 2.1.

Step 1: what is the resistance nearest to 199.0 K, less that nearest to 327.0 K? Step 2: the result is -5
